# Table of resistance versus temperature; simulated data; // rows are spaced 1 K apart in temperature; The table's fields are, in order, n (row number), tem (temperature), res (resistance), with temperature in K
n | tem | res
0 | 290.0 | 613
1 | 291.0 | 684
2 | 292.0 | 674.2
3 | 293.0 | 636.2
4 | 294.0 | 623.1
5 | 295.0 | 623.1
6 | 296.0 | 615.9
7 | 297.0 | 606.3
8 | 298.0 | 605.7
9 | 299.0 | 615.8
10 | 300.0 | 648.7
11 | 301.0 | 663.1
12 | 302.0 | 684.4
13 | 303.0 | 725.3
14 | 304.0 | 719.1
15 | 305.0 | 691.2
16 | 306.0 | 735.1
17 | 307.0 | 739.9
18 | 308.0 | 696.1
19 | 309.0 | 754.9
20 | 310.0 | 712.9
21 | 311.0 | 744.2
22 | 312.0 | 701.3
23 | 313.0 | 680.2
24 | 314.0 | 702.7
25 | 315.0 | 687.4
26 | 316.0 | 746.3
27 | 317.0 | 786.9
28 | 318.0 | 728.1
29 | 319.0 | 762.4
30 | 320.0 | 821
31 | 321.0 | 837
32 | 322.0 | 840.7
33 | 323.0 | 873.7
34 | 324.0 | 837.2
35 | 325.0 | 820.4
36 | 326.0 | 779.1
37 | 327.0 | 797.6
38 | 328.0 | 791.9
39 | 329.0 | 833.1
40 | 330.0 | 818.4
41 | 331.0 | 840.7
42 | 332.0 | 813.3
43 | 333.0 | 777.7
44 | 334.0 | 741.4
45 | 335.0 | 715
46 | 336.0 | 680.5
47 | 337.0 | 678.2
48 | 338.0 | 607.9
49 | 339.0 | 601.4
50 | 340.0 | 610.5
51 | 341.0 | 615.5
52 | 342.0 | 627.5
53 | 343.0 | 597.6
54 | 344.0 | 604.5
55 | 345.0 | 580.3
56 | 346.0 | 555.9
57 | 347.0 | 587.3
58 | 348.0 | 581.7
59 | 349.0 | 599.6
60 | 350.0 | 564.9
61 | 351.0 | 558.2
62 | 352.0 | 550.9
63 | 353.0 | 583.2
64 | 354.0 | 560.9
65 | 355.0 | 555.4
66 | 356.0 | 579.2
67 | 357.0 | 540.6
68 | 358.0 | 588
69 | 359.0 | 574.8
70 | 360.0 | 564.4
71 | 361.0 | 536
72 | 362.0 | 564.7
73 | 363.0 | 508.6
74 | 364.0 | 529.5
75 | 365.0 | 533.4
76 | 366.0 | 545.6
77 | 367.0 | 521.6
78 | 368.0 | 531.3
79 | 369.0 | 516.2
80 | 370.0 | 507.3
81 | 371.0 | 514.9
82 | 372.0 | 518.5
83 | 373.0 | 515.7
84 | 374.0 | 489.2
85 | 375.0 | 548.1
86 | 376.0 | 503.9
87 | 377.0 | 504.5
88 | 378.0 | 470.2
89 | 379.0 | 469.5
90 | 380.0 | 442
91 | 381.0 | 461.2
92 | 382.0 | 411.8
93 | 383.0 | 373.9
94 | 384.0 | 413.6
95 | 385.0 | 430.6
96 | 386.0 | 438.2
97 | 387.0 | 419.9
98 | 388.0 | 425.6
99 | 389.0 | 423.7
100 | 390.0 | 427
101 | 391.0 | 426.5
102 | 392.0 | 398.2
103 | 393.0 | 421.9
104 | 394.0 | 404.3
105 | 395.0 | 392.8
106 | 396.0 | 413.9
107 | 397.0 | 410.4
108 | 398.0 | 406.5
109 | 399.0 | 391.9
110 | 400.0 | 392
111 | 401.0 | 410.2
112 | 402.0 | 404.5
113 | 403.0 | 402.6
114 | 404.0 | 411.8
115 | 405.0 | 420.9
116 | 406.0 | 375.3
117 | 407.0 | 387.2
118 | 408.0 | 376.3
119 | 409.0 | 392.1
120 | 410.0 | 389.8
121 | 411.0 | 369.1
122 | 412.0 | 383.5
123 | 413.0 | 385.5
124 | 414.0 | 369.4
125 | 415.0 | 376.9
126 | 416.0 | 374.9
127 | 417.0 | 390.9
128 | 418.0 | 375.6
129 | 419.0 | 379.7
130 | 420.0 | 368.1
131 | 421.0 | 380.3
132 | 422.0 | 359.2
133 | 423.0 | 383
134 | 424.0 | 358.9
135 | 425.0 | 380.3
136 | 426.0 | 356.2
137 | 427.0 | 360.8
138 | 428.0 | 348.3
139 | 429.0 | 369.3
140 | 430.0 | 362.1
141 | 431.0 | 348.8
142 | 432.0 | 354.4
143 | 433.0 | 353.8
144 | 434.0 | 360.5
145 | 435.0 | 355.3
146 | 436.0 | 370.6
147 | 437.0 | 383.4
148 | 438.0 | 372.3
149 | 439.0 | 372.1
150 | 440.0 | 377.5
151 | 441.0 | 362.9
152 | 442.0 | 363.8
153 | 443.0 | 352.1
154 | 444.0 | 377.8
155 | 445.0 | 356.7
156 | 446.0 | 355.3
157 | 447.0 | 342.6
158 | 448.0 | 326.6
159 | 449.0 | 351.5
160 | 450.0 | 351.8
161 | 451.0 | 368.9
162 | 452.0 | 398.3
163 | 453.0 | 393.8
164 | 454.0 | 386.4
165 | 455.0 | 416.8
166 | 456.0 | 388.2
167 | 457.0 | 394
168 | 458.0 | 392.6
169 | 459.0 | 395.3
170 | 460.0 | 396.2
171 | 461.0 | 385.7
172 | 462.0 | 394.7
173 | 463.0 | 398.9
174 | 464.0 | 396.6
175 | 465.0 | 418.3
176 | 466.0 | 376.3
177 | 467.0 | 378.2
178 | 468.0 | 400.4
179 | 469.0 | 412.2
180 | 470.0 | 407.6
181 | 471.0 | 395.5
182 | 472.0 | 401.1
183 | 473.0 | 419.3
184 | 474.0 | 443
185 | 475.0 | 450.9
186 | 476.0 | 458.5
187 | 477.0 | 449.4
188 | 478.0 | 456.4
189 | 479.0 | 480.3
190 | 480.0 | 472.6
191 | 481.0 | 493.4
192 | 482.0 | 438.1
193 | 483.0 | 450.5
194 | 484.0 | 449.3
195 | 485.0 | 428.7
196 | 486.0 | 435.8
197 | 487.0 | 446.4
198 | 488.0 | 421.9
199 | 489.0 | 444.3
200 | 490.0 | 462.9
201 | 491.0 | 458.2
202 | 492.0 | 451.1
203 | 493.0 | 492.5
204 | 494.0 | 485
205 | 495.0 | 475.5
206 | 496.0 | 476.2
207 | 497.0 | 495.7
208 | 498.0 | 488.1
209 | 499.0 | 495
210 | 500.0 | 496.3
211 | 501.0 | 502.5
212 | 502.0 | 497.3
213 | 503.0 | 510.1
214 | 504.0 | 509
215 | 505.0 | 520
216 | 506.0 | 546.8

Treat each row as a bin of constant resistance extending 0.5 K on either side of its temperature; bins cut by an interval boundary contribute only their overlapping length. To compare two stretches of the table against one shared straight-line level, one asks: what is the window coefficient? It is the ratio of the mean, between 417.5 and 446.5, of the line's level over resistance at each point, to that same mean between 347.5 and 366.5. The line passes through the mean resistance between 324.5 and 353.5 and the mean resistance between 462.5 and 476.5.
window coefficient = 1.17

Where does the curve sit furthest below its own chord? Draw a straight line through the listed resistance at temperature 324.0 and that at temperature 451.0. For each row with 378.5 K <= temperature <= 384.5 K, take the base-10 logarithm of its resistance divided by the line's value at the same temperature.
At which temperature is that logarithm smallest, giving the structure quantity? 383.0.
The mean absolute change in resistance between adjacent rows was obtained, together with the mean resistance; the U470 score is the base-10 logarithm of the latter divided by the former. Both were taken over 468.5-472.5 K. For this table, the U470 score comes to 1.74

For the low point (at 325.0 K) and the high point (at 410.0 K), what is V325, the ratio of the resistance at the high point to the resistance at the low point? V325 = 0.48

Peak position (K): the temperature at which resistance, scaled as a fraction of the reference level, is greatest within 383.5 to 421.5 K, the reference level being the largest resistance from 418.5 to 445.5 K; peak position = 386.0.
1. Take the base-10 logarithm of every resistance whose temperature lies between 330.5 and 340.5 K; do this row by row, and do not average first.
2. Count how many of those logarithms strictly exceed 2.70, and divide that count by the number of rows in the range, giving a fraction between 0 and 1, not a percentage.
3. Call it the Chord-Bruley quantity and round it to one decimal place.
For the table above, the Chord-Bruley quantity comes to 1.0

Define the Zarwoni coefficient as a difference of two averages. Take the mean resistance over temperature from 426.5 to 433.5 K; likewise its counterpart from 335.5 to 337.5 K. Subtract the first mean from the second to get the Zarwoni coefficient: 323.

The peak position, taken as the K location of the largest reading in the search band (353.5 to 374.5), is 358.0 K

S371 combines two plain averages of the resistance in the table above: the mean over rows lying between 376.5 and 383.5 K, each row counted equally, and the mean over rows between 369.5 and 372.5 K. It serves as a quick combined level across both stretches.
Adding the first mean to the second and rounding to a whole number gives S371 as 961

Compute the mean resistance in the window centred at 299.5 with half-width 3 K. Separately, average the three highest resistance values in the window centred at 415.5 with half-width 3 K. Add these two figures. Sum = 1022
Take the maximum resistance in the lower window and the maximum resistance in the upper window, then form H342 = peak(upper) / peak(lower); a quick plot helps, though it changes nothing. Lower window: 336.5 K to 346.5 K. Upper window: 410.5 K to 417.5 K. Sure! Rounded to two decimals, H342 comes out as 0.58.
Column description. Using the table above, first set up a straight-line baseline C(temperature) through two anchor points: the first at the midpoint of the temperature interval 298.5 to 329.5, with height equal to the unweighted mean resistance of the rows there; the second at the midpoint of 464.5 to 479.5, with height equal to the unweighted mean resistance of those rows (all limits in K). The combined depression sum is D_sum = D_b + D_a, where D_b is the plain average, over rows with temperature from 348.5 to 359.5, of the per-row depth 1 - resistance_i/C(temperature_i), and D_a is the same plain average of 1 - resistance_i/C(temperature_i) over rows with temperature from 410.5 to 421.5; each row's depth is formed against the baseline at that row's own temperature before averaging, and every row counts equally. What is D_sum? 0.44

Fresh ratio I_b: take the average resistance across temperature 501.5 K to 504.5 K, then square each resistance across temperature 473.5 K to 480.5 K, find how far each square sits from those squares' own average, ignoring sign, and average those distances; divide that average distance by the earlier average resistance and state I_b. 19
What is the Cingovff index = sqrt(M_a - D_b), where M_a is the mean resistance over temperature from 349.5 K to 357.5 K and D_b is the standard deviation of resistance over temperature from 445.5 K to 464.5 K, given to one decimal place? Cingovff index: 23.2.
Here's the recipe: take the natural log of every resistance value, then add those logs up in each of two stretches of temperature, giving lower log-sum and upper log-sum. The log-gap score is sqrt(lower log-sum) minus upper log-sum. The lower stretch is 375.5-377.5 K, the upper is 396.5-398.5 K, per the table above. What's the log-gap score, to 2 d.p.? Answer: -8.50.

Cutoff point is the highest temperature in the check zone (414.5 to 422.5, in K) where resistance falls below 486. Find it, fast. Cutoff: 422.0 K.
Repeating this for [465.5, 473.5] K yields 473.0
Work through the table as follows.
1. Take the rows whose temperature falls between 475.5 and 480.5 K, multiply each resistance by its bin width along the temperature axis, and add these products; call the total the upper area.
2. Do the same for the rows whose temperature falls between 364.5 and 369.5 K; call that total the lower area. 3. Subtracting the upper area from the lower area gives 331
